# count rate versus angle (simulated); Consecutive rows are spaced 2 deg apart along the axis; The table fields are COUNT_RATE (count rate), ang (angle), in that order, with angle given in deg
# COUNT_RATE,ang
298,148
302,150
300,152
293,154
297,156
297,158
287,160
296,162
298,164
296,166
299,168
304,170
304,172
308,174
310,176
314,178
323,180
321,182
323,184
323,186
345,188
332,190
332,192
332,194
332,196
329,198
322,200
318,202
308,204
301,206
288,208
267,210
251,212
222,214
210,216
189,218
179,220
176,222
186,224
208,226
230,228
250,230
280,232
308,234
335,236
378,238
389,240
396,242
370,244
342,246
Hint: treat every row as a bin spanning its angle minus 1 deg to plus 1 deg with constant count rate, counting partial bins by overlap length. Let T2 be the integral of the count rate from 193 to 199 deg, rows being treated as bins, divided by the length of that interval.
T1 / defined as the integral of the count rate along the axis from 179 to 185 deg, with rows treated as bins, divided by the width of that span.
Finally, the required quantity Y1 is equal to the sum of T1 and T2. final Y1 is 653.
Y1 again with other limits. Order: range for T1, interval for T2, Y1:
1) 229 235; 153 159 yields 575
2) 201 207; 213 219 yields 516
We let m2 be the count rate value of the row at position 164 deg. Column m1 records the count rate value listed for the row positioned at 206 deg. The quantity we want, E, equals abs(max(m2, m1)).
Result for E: 301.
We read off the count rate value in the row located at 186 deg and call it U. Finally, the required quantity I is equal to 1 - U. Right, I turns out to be -322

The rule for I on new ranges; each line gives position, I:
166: -295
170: -303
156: -296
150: -301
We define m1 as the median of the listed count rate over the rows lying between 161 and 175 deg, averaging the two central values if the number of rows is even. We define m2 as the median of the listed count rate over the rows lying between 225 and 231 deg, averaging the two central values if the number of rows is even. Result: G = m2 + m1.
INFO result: 529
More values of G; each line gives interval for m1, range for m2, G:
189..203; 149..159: 629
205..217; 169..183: 569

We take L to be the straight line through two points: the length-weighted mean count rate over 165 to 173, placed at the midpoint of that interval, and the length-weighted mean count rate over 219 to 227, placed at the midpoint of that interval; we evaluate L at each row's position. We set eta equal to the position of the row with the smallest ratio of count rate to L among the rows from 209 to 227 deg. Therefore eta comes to 220 deg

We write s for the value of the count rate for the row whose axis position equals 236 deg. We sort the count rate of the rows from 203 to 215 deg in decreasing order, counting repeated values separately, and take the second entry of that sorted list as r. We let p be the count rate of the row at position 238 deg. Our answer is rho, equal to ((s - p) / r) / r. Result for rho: -0.0005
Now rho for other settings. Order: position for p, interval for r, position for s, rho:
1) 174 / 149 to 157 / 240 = 0.0009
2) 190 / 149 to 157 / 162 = -0.0004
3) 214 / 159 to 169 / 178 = 0.0010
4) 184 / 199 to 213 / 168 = -0.0002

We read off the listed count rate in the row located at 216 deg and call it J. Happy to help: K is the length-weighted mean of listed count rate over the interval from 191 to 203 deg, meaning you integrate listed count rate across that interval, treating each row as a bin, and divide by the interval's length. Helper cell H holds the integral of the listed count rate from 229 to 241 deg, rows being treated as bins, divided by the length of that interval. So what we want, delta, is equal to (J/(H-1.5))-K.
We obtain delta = -327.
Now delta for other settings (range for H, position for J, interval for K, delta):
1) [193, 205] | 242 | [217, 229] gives -193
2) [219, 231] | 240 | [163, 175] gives -300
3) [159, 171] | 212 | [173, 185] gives -316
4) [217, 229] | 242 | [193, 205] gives -321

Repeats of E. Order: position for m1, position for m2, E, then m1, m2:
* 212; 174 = 308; 251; 308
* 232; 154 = 293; 280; 293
